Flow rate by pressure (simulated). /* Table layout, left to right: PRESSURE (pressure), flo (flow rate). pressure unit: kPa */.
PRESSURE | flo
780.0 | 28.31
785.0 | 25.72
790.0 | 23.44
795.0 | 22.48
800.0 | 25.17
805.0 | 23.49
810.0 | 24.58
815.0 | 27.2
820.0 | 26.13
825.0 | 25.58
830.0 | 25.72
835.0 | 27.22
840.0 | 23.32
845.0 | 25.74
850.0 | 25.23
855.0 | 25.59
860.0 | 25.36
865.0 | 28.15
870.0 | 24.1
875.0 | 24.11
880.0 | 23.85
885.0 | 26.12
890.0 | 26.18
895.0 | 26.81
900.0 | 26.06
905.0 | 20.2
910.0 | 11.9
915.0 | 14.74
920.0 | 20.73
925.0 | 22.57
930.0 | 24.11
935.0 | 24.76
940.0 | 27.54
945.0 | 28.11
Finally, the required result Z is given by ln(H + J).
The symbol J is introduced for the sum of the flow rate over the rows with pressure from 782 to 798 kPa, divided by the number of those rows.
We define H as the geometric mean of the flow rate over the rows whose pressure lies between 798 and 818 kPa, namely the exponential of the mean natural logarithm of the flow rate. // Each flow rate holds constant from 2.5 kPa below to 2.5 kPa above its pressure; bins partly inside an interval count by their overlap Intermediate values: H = 25.1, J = 23.9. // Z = 3.89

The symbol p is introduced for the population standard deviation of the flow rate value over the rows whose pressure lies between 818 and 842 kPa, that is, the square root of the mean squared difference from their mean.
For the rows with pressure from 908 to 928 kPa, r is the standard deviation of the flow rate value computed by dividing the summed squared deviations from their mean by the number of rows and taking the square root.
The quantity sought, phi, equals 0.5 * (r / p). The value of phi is 1.7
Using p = 1.27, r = 4.3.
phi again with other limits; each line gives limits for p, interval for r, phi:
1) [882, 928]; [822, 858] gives 0.1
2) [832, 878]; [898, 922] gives 1.7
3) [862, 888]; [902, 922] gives 1.1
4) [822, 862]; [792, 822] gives 0.8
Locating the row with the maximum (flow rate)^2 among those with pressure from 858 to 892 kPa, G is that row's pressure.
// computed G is 865.0 kPa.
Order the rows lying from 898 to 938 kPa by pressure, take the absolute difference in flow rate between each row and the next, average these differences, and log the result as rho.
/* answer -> 3.9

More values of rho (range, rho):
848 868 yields 1.1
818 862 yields 1.2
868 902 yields 0.7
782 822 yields 1.8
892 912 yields 5.0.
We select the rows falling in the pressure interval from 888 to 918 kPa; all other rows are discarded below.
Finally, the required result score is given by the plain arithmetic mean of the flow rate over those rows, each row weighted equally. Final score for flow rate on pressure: 21.0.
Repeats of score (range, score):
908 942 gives 20.9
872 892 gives 25.1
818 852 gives 25.6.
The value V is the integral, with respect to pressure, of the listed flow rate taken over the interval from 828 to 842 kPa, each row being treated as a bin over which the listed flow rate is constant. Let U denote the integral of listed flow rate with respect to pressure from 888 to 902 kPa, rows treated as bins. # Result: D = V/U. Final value 0.97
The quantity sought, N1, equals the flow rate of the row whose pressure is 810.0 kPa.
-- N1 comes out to 24.58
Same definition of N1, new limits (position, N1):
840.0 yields 23.32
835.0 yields 27.22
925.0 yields 22.57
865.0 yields 28.15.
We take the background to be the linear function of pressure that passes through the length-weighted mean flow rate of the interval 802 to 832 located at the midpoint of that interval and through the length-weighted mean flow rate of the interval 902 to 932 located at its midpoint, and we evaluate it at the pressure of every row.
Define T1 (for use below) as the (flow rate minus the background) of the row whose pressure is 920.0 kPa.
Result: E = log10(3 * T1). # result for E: 0.7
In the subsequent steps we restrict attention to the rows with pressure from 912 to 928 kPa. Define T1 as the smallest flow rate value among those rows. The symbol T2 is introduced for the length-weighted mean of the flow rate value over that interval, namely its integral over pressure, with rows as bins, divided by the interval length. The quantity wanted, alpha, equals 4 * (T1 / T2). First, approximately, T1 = 14.74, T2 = 19.3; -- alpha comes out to 3.06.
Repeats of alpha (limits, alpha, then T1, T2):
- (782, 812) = 3.71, 22.48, 24.2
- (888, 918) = 2.28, 11.9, 20.9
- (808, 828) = 3.80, 24.58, 25.9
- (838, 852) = 3.76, 23.32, 24.8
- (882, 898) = 3.98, 26.12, 26.3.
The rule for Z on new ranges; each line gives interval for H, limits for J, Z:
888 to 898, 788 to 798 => 3.90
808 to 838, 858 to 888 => 3.94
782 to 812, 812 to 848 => 3.91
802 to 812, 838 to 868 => 3.90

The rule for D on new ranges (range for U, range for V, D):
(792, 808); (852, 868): 1.11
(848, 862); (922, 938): 1.07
